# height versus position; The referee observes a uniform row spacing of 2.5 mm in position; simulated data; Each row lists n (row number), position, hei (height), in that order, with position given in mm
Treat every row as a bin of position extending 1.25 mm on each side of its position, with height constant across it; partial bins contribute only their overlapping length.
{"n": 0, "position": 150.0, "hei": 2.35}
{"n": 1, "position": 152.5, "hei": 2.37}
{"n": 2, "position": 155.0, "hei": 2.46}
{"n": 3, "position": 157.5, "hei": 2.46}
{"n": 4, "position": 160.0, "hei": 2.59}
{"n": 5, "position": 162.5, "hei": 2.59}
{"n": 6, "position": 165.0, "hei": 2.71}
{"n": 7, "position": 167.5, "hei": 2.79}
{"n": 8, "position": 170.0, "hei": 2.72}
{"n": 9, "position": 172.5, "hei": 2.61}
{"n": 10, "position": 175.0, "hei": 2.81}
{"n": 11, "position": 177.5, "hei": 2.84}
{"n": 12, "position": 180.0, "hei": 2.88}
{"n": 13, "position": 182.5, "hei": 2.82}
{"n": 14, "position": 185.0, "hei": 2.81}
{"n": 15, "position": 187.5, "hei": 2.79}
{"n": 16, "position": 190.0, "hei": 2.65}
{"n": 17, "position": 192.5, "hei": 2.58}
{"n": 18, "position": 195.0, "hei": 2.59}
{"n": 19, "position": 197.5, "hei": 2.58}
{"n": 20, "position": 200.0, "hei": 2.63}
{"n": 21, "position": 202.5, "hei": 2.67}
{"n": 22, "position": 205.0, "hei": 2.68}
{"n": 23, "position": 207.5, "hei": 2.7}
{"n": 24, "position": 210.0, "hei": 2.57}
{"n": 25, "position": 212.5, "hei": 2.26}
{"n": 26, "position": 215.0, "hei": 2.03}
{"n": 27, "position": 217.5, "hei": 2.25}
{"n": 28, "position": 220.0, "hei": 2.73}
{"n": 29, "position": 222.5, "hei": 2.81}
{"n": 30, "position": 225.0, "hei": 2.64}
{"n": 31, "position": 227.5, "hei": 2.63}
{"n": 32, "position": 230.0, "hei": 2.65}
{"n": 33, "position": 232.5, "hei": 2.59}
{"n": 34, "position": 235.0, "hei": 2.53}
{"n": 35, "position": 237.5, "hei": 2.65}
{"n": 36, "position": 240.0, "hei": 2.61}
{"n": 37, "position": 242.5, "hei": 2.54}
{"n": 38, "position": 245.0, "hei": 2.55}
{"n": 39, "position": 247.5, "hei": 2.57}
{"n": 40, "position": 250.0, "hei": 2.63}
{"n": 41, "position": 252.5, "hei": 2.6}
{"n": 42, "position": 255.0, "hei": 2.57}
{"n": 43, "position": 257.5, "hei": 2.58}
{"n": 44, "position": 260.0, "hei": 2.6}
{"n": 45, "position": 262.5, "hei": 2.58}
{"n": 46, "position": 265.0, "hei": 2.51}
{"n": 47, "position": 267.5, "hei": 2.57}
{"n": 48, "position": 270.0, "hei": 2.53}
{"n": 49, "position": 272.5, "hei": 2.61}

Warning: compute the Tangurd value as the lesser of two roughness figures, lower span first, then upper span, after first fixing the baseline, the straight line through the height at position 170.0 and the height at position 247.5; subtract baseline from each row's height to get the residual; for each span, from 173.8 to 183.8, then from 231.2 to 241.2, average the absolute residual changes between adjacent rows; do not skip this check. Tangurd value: 0.045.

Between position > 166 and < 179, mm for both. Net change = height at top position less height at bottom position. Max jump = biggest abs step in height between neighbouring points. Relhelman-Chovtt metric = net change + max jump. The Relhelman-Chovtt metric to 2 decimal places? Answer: 0.25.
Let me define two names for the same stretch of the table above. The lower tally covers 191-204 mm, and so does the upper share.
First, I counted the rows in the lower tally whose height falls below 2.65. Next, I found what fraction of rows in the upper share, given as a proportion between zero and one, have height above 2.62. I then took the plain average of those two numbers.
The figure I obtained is 2.2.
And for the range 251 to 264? 2.5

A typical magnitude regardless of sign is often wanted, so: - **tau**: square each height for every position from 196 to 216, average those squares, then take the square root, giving 2.53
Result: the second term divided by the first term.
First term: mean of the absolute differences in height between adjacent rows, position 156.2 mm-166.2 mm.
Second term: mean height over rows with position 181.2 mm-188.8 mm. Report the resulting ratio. 34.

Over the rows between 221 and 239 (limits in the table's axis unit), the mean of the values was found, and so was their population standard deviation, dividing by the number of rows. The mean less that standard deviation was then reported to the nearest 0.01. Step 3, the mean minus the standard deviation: 2.56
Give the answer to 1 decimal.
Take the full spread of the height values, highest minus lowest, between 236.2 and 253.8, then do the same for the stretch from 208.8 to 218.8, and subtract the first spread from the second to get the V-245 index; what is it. 0.4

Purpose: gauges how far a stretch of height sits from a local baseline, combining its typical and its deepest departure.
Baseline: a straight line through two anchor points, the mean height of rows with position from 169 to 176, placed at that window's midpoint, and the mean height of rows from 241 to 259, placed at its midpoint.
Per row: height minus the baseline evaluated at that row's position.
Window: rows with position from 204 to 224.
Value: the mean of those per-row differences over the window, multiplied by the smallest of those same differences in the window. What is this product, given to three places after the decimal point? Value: 0.083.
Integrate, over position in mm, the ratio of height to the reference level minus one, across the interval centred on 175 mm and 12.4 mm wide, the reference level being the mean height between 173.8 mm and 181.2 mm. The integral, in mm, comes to -0.31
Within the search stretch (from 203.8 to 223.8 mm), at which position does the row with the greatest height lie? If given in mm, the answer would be 222.5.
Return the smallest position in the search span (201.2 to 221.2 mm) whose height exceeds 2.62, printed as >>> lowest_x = 202.5 mm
